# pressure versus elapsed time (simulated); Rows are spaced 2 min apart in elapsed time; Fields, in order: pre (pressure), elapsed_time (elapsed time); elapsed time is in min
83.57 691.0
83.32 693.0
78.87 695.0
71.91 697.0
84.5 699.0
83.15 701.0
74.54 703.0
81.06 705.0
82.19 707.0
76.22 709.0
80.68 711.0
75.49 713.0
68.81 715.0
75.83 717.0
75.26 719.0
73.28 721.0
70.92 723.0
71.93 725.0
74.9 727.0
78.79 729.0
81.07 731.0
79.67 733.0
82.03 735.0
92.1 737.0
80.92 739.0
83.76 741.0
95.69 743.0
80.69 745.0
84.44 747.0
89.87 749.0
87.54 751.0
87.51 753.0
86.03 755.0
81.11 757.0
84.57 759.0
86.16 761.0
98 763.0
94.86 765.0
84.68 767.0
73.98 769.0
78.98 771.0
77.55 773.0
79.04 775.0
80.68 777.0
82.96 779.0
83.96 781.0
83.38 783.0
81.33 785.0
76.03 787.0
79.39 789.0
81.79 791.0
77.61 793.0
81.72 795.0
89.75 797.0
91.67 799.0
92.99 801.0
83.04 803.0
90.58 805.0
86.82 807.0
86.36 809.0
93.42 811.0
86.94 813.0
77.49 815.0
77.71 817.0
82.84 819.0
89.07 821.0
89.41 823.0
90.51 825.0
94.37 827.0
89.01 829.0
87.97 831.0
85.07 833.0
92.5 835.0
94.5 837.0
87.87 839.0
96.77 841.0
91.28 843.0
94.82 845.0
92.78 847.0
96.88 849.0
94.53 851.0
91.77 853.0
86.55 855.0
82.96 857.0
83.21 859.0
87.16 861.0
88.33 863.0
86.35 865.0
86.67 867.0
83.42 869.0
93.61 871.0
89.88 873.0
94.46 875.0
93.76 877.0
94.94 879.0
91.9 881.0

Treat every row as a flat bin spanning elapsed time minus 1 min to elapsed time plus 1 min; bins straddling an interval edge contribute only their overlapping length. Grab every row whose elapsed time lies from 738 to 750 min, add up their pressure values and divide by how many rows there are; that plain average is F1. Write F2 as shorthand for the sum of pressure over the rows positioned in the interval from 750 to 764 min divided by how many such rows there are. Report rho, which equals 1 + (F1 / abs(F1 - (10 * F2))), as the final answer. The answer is 1.11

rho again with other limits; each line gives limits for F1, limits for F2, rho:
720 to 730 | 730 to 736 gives 1.10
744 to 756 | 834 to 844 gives 1.10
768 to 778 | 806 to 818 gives 1.10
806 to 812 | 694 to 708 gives 1.13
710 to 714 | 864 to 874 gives 1.10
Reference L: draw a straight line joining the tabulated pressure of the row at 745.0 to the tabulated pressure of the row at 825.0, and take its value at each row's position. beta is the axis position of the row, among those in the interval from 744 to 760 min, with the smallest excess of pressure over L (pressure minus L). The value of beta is 757.0 min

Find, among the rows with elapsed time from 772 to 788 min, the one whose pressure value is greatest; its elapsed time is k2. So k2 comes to 781.0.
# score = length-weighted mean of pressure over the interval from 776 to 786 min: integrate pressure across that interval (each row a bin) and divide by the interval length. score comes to 82.5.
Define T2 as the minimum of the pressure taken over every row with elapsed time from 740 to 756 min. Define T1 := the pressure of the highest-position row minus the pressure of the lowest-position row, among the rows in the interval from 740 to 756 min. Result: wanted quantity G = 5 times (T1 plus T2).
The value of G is 415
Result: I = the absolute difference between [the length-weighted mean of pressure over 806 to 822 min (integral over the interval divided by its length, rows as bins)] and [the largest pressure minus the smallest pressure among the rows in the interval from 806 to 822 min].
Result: 69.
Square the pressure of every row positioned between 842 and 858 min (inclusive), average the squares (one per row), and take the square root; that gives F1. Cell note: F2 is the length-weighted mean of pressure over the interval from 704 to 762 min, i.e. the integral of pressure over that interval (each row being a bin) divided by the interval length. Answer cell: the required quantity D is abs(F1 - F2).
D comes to 10.6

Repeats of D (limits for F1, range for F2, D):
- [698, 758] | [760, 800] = 2.3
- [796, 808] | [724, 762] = 5.6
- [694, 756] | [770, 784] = 0.4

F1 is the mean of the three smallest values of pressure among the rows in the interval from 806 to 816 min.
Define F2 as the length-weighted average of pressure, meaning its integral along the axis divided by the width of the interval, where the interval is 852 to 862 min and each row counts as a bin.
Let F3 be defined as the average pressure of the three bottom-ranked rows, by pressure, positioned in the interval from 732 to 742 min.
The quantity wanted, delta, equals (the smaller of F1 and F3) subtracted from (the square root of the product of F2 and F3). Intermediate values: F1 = 84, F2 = 86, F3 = 80.9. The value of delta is 3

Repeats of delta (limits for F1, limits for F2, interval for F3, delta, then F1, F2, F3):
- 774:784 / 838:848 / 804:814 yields 9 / 81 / 93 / 86.7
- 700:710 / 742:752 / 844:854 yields 13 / 77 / 88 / 93.0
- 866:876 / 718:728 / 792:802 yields -5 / 87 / 73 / 83.0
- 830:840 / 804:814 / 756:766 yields 2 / 87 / 89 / 83.9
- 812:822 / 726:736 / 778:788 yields 0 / 79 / 79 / 80.1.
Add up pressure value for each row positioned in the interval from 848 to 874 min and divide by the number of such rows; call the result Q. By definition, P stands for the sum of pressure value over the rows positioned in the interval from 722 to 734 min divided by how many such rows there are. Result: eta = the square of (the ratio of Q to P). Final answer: 1.35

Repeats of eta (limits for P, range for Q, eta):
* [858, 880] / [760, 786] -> 0.88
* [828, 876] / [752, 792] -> 0.85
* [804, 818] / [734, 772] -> 1.01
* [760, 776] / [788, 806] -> 1.03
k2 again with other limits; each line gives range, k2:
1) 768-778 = 777.0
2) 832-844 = 841.0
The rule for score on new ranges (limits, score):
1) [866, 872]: 87.9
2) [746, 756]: 87.1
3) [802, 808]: 86.8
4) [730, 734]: 80.4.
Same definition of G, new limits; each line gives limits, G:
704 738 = 399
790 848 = 442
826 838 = 426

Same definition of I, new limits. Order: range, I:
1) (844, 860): 77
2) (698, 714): 70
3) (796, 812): 79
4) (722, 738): 58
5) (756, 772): 61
